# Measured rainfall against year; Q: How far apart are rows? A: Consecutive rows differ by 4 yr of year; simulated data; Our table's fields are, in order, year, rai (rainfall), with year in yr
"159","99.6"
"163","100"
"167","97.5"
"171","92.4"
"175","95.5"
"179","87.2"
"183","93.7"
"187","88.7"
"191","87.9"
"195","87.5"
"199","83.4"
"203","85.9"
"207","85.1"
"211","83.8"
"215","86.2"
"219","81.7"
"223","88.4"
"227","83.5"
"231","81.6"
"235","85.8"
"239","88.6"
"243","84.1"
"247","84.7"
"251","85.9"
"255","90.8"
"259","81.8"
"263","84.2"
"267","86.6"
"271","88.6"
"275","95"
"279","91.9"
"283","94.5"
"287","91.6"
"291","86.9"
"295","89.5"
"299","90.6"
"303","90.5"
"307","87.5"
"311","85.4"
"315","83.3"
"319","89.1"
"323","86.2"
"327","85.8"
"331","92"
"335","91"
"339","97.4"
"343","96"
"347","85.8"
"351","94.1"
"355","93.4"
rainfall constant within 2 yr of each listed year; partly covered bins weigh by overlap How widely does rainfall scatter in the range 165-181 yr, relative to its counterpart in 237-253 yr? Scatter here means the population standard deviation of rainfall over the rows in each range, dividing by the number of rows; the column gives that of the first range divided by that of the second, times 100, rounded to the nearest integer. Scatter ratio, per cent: 225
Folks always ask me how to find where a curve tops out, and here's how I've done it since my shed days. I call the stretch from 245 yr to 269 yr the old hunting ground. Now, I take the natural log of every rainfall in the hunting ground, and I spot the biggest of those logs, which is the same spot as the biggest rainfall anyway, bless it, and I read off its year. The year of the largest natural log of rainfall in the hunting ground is 255 yr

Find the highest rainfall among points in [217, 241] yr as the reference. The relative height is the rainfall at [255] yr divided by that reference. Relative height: 1.02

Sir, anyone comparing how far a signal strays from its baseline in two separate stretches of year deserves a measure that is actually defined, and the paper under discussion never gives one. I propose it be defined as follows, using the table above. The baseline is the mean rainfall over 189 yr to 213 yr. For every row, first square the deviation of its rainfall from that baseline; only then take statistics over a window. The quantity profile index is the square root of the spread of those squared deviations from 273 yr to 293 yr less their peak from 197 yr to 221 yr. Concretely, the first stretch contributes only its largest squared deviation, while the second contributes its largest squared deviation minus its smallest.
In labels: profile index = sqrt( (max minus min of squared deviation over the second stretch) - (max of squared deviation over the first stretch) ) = 8.5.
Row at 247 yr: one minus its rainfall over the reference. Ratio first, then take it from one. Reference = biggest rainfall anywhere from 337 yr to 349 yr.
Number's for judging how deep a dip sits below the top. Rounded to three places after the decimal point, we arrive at 0.130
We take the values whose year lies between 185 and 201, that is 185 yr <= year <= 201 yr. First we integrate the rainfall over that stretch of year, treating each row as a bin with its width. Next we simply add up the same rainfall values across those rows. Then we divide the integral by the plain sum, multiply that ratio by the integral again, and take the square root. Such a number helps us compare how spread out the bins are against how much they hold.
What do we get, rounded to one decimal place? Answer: 74.6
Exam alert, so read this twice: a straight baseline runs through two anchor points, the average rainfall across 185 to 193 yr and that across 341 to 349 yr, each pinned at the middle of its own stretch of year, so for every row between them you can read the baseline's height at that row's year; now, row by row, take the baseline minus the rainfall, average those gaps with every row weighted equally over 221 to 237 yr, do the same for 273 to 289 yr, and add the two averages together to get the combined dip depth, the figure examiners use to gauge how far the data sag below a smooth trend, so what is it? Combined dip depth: 0.7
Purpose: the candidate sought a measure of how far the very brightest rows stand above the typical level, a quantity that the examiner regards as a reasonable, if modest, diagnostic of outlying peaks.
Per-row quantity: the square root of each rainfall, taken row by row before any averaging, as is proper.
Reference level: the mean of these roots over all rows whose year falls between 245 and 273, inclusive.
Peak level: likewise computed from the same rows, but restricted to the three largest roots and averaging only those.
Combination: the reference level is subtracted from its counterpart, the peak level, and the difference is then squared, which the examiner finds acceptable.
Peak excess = 0.019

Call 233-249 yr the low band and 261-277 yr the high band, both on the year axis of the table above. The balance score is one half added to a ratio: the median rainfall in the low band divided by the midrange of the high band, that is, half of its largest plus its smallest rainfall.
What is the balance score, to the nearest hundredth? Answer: 1.45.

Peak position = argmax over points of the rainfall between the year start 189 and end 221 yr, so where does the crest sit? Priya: 191 yr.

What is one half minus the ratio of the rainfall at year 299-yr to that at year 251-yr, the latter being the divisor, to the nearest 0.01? -0.55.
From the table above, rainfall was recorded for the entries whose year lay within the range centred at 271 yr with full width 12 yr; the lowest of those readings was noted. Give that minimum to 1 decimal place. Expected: 86.6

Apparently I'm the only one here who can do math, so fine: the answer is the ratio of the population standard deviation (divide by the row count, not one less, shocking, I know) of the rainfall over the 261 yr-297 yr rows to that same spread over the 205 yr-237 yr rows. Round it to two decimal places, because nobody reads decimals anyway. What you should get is 1.59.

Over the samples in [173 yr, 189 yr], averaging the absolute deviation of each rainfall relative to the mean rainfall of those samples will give 3.3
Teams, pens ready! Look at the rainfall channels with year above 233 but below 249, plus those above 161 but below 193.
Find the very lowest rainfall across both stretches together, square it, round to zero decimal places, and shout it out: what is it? 7073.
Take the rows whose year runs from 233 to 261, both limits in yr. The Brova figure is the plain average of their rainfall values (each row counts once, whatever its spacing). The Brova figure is 86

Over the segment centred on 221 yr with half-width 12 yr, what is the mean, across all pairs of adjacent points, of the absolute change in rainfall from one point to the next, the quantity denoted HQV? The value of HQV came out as 4.1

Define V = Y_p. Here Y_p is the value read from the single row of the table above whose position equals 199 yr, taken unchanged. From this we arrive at 83.4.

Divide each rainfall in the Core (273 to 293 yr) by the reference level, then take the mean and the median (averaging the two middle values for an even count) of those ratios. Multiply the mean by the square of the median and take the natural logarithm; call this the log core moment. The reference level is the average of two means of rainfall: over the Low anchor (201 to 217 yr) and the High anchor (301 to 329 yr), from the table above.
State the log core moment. 0.20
